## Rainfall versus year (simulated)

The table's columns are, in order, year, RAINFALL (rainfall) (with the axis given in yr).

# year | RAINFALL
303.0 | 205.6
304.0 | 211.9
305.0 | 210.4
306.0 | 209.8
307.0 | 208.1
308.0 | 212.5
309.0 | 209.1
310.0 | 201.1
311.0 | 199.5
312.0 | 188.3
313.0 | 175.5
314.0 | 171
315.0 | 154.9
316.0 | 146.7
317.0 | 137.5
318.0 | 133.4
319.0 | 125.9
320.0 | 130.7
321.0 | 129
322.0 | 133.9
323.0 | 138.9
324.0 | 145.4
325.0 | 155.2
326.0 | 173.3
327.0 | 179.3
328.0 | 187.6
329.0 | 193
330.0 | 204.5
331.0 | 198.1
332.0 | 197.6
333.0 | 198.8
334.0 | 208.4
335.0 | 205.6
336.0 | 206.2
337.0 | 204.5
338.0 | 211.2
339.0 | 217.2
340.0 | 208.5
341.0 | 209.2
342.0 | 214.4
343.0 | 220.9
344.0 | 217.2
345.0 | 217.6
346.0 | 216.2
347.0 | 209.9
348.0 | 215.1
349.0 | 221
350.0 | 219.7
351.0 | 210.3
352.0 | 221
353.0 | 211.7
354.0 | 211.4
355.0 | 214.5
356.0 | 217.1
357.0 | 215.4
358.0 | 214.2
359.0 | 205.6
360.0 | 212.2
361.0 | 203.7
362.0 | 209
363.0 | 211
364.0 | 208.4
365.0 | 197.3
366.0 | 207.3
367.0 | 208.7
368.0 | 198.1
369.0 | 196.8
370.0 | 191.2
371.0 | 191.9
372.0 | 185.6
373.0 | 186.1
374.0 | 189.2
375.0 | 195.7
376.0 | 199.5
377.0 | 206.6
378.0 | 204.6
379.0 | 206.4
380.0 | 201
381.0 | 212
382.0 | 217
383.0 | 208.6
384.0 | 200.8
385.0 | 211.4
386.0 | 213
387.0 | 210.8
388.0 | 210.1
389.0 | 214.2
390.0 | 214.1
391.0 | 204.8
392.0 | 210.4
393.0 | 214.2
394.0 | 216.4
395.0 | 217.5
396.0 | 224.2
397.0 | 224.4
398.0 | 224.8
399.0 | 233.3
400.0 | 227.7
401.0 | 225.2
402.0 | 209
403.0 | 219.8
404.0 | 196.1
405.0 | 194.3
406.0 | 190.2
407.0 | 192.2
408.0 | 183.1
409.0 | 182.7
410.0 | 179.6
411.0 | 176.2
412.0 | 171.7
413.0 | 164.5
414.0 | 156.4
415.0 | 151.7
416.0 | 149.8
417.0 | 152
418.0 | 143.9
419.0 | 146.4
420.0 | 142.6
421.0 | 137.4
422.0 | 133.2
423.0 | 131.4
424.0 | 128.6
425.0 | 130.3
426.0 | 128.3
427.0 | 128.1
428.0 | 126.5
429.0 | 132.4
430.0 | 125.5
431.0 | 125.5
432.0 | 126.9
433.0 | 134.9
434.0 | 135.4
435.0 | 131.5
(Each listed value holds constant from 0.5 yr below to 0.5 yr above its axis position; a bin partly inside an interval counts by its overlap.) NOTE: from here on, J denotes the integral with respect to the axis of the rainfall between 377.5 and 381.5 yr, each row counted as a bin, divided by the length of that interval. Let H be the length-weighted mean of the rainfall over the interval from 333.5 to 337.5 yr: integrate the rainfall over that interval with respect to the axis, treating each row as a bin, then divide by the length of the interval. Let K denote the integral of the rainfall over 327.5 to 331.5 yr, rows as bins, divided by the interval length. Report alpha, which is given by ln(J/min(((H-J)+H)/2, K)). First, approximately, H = 206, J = 206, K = 196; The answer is 0.69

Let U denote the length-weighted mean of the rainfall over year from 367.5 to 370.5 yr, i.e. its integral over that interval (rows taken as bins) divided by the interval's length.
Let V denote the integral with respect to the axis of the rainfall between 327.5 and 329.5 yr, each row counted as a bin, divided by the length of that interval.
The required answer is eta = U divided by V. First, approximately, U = 195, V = 190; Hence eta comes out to 1.027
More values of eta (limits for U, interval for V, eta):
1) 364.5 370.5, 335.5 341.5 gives 0.954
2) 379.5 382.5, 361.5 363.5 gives 1.000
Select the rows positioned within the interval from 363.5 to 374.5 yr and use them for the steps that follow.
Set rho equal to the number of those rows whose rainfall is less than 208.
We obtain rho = 9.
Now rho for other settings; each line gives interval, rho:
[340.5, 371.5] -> 8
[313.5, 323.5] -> 10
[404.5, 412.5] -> 8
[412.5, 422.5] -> 10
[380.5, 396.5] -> 2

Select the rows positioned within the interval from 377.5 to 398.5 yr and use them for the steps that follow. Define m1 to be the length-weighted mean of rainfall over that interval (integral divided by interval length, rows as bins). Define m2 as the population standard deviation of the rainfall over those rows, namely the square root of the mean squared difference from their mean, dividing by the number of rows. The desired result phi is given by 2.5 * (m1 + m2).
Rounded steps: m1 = 212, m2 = 7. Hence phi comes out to 548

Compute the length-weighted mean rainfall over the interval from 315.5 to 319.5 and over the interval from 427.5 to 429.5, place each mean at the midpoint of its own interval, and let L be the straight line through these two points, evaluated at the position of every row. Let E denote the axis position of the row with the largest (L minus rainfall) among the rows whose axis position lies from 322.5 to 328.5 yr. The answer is 323.0 yr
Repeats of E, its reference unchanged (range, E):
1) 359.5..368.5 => 365.0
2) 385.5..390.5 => 388.0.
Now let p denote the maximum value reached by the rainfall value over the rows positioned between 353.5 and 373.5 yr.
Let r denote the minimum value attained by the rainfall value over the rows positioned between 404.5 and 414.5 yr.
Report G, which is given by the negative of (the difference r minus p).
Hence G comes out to 61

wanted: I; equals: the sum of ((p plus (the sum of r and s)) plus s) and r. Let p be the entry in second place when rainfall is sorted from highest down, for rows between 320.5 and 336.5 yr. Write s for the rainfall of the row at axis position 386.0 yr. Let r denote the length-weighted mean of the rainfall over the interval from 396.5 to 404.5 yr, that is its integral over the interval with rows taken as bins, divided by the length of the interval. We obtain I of 1072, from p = 206.2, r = 220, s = 213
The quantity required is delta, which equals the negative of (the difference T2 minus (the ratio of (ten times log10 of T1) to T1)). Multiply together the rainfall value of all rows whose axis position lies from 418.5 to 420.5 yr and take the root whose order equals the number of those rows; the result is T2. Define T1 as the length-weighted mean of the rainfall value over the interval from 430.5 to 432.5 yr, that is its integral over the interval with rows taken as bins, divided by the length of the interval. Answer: -144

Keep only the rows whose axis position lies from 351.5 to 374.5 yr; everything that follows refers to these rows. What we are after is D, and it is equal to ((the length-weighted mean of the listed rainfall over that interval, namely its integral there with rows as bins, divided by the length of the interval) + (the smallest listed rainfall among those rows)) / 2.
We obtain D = 195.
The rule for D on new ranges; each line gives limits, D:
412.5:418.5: 148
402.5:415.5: 167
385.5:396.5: 209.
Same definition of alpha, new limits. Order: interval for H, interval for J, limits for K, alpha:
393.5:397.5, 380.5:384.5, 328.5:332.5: 0.59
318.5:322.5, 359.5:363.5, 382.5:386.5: 2.11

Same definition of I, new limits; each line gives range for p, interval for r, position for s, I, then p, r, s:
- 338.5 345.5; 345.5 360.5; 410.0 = 1006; 217.6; 214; 179.6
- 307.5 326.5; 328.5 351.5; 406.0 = 1009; 209.1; 210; 190.2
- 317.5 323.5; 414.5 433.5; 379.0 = 818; 133.9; 136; 206.4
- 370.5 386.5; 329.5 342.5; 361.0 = 1033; 213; 206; 203.7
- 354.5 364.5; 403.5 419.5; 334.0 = 974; 215.4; 171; 208.4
